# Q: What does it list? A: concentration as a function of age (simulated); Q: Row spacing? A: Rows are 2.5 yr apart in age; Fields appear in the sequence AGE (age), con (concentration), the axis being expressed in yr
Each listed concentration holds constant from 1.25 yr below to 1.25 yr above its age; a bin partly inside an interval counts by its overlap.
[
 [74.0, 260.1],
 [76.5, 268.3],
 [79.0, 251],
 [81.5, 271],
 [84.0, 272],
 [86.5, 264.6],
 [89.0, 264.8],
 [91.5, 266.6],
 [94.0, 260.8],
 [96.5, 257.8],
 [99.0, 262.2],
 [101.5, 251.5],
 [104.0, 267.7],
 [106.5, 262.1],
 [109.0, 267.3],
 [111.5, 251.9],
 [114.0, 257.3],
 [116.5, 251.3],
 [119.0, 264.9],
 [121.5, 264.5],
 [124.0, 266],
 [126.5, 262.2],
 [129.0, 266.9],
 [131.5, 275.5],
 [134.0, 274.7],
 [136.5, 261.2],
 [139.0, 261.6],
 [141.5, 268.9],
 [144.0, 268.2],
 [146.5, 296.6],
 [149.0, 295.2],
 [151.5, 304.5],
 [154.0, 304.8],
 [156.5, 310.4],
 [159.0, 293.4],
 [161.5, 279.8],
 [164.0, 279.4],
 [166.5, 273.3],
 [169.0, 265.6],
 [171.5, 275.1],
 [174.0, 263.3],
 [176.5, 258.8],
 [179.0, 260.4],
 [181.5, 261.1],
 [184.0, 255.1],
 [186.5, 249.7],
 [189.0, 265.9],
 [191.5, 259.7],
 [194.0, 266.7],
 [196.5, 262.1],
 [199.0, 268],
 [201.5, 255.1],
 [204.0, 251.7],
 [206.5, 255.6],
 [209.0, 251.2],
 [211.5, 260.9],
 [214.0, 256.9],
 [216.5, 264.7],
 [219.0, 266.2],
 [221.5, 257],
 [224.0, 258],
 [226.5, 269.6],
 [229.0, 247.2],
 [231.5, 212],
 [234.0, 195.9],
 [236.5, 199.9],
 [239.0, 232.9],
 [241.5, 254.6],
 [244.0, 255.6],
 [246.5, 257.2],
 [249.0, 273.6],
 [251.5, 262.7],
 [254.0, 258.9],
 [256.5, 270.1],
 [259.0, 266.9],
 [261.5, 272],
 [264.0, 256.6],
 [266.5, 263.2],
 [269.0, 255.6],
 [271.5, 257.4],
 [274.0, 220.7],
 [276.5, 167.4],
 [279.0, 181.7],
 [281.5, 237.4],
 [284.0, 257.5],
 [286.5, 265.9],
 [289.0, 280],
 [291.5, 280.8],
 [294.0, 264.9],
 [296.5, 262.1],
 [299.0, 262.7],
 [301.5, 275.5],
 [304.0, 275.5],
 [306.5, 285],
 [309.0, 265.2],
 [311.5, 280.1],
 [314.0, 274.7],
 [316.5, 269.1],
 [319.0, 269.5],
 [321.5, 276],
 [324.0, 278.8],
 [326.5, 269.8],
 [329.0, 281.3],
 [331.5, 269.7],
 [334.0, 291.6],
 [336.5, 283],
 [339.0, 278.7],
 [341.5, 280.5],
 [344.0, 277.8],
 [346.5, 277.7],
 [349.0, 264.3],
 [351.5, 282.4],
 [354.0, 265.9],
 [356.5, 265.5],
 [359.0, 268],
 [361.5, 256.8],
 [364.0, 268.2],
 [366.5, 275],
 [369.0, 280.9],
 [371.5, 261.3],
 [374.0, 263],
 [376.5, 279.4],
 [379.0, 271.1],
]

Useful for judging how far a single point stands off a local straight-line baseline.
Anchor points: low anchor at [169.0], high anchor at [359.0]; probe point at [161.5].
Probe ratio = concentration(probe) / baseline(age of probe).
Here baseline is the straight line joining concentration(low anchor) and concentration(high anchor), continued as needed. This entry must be 1.05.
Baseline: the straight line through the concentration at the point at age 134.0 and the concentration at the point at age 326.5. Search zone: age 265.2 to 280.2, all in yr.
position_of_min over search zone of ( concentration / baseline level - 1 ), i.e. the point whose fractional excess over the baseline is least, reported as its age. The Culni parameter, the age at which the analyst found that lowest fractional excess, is 276.5 yr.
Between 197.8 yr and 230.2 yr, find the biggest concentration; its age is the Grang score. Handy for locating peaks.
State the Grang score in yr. 226.5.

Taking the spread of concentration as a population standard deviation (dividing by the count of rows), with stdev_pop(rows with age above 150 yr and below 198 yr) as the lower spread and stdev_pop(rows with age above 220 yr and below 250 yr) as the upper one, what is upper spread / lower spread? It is 1.5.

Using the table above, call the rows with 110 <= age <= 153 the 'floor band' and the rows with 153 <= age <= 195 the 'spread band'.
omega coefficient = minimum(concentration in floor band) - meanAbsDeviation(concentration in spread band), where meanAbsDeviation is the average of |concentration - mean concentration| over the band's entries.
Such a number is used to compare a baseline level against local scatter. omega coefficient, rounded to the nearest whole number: 238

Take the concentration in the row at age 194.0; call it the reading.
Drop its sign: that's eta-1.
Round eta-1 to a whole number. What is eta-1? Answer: 267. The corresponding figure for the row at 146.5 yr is 297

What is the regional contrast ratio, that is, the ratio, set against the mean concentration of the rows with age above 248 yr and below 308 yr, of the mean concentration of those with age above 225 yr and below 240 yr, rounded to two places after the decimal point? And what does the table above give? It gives 0.88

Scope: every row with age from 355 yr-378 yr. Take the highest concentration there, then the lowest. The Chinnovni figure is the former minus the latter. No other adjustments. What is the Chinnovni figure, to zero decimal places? 24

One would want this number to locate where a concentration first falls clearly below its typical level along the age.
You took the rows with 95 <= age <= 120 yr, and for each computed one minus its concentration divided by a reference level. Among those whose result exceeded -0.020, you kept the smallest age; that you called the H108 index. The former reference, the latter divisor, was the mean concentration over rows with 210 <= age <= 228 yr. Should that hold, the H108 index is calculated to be 96.5 yr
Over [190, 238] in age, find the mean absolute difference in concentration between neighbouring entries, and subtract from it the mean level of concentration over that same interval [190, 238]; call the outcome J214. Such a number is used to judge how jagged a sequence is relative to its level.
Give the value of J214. -241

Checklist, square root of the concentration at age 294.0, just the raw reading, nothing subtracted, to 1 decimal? 16.3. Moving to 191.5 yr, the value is 16.1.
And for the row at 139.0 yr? 16.2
